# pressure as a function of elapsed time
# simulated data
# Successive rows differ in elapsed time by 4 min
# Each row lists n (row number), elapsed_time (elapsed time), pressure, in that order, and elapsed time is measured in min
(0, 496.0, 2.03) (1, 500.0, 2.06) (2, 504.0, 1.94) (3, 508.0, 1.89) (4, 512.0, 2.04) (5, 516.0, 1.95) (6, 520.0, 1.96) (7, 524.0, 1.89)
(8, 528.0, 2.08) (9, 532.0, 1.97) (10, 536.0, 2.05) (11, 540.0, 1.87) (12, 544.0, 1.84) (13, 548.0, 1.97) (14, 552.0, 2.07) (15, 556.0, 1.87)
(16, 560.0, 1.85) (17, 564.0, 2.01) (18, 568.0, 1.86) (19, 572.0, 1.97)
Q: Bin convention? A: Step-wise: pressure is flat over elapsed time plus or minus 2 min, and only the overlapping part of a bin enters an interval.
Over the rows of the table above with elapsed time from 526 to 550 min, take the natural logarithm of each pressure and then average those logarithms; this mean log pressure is 0.674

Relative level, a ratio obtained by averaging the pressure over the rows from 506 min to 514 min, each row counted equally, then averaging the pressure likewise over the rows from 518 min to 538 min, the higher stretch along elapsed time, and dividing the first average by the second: 0.99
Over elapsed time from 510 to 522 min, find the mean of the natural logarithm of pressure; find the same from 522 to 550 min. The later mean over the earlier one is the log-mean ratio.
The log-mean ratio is 0.98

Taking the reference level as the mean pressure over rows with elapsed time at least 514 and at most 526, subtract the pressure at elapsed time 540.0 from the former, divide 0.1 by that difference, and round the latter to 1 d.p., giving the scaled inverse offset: 1.6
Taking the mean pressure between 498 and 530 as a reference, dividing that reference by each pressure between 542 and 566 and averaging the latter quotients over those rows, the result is 1.023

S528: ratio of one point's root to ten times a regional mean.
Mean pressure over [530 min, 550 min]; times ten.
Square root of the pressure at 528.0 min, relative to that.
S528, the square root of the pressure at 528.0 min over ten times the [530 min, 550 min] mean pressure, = 0.074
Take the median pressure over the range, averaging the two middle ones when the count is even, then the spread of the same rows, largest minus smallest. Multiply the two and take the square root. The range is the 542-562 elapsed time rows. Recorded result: 0.656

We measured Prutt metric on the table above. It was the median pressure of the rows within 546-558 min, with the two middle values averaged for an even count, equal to 1.97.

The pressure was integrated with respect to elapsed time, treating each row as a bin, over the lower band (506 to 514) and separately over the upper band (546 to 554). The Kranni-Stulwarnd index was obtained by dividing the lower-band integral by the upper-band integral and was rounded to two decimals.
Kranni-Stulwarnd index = 0.97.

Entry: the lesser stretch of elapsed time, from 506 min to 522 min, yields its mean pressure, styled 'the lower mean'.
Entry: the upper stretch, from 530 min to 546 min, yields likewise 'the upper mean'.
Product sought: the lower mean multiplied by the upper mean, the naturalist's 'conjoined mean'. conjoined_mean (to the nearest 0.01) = 3.79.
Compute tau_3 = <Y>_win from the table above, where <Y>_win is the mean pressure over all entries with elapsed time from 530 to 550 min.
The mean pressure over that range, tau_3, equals 1.94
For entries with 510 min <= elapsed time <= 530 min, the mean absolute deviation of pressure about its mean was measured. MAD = 0.061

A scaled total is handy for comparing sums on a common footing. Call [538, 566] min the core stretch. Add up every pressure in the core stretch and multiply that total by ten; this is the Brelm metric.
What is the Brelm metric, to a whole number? 135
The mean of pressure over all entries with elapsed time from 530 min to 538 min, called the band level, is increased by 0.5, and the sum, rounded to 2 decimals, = 2.51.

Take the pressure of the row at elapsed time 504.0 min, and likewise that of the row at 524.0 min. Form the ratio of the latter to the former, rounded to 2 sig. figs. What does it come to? 0.97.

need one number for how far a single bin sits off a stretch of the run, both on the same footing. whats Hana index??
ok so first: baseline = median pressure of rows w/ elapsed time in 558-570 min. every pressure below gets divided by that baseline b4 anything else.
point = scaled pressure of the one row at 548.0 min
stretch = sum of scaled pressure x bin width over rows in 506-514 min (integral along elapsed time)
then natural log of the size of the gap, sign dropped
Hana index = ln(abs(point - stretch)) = 2.0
